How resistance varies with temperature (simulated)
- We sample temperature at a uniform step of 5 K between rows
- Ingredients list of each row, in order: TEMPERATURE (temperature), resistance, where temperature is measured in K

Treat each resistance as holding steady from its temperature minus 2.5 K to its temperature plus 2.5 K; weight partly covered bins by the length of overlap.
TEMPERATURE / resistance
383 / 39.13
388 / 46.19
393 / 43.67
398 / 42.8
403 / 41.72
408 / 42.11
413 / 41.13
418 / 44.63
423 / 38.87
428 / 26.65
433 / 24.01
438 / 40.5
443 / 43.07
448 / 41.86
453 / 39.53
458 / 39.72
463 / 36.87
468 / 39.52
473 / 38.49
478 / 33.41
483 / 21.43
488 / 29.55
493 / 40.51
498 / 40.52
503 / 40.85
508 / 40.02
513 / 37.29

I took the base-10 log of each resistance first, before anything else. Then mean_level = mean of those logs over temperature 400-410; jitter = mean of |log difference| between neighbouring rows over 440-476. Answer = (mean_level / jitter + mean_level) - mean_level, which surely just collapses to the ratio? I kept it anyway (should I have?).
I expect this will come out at 85.9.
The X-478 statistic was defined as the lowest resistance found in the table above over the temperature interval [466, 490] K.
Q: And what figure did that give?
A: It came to 21.43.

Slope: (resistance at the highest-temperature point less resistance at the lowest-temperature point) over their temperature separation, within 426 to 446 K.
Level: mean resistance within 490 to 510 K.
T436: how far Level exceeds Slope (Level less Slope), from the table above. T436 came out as 39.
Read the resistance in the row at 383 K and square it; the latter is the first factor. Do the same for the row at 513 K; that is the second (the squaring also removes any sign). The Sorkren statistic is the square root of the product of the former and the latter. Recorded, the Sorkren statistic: 1459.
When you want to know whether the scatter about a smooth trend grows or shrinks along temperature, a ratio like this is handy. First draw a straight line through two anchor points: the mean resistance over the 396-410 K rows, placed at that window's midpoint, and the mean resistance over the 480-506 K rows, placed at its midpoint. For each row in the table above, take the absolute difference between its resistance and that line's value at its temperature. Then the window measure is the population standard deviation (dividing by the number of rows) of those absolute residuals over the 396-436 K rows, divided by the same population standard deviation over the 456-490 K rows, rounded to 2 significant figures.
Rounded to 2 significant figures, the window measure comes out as 1.4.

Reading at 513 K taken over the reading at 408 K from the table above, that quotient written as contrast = 0.886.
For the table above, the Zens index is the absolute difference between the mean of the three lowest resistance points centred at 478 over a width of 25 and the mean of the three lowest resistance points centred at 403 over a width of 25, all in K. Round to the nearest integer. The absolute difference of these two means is 14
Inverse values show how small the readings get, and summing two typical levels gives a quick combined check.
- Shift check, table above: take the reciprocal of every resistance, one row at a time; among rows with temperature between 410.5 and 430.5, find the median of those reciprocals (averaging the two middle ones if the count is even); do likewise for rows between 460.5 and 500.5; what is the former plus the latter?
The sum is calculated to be 0.0516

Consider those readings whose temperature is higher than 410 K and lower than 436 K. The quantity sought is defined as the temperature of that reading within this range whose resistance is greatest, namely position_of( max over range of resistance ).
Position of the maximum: 418 K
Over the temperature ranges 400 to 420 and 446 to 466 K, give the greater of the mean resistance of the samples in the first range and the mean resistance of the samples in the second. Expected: 42.4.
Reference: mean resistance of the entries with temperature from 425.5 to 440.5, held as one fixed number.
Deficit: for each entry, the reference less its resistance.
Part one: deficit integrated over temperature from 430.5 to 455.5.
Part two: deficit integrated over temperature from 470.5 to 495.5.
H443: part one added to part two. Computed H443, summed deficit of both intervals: -242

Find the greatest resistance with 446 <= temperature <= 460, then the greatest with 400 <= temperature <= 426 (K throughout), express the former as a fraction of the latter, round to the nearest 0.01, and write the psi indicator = 0.94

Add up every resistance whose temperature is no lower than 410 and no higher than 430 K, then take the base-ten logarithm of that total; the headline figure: 2.18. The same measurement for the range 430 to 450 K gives 2.17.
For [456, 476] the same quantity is 2.19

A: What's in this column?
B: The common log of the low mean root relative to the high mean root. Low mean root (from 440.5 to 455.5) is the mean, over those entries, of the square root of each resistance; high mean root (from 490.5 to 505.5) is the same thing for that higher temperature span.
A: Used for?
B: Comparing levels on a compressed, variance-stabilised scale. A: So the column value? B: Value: 0.00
